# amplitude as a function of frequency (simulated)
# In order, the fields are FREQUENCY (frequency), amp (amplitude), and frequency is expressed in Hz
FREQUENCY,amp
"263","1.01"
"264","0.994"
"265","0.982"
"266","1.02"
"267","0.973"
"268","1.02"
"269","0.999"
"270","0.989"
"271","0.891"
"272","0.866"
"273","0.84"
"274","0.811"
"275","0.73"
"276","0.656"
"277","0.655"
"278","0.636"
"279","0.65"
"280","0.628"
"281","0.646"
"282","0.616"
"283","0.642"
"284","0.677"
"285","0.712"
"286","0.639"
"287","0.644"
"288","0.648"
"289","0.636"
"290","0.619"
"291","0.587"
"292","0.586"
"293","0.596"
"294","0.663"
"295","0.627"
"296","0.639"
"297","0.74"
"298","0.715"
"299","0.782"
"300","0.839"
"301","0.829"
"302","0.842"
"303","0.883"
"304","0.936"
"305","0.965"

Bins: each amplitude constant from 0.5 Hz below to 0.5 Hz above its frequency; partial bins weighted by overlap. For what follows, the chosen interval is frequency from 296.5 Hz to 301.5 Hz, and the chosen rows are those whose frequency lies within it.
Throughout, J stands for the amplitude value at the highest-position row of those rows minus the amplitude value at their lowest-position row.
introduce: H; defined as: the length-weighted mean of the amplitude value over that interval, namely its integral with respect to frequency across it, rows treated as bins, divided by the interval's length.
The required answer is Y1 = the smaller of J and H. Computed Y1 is 0.09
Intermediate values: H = 0.78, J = 0.09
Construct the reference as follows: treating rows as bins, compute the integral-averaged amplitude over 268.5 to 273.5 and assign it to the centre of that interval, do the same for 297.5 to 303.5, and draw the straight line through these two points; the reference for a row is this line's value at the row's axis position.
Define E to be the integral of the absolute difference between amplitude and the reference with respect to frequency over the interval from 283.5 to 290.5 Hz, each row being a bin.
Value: 1.5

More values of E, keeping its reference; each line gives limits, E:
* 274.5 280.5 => 1.4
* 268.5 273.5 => 0.3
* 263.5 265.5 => 0.1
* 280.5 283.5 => 0.7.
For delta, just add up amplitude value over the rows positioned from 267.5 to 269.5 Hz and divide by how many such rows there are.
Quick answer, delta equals 1.01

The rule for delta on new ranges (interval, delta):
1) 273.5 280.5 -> 0.68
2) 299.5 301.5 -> 0.83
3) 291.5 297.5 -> 0.64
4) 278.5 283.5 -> 0.64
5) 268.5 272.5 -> 0.94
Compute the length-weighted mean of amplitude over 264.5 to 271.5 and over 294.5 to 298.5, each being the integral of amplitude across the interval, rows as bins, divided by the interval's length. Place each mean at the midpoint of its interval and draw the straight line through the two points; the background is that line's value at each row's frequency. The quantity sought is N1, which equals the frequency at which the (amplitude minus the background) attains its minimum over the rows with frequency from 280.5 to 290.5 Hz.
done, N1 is 282 Hz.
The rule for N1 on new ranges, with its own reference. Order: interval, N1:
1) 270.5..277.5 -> 276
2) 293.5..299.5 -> 295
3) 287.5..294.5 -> 291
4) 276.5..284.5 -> 278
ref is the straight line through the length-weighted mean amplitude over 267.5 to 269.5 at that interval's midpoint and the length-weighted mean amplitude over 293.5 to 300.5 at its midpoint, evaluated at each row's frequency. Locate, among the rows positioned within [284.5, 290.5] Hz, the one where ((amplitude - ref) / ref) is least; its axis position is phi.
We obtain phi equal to 286 Hz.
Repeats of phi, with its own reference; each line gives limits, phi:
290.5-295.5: 291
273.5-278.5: 278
